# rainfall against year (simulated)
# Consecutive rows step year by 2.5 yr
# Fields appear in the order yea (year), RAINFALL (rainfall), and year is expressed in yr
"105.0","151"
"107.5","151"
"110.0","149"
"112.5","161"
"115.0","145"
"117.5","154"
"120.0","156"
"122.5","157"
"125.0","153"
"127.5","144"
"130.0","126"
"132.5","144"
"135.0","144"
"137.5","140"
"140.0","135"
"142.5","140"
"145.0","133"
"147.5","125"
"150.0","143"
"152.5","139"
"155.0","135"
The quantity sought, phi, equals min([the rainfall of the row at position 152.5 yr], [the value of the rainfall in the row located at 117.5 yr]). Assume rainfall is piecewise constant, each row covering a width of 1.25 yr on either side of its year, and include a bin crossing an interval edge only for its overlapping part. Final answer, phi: 139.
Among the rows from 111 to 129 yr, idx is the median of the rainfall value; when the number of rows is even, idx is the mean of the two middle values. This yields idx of 154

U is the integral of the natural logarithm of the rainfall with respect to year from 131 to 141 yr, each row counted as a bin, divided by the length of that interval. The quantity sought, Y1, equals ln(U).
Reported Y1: 1.60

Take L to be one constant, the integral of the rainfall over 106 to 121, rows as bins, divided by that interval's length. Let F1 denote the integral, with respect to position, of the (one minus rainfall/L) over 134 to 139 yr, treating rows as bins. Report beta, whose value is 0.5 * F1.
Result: 0.18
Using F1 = 0.4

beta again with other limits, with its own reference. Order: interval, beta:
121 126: -0.04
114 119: 0.04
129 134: 0.27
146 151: 0.31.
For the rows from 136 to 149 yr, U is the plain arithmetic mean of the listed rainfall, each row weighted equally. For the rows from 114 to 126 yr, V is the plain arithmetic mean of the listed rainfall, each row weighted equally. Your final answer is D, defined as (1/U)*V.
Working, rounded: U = 135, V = 153.0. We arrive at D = 1.14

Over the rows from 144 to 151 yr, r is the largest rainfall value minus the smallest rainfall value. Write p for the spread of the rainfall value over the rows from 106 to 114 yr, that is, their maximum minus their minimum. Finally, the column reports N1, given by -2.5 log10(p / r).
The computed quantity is 0.44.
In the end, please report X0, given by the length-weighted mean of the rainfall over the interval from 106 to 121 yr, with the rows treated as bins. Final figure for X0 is 153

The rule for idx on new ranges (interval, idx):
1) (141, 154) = 139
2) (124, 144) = 142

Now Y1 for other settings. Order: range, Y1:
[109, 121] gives 1.62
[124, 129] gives 1.61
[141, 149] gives 1.59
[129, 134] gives 1.59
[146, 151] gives 1.59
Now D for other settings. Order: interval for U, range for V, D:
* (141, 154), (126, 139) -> 1.03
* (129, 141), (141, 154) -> 0.99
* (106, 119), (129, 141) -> 0.91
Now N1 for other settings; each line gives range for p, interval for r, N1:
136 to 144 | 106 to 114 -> 0.95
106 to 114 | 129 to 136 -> 0.44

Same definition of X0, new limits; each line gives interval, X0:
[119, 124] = 156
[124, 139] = 142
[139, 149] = 133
